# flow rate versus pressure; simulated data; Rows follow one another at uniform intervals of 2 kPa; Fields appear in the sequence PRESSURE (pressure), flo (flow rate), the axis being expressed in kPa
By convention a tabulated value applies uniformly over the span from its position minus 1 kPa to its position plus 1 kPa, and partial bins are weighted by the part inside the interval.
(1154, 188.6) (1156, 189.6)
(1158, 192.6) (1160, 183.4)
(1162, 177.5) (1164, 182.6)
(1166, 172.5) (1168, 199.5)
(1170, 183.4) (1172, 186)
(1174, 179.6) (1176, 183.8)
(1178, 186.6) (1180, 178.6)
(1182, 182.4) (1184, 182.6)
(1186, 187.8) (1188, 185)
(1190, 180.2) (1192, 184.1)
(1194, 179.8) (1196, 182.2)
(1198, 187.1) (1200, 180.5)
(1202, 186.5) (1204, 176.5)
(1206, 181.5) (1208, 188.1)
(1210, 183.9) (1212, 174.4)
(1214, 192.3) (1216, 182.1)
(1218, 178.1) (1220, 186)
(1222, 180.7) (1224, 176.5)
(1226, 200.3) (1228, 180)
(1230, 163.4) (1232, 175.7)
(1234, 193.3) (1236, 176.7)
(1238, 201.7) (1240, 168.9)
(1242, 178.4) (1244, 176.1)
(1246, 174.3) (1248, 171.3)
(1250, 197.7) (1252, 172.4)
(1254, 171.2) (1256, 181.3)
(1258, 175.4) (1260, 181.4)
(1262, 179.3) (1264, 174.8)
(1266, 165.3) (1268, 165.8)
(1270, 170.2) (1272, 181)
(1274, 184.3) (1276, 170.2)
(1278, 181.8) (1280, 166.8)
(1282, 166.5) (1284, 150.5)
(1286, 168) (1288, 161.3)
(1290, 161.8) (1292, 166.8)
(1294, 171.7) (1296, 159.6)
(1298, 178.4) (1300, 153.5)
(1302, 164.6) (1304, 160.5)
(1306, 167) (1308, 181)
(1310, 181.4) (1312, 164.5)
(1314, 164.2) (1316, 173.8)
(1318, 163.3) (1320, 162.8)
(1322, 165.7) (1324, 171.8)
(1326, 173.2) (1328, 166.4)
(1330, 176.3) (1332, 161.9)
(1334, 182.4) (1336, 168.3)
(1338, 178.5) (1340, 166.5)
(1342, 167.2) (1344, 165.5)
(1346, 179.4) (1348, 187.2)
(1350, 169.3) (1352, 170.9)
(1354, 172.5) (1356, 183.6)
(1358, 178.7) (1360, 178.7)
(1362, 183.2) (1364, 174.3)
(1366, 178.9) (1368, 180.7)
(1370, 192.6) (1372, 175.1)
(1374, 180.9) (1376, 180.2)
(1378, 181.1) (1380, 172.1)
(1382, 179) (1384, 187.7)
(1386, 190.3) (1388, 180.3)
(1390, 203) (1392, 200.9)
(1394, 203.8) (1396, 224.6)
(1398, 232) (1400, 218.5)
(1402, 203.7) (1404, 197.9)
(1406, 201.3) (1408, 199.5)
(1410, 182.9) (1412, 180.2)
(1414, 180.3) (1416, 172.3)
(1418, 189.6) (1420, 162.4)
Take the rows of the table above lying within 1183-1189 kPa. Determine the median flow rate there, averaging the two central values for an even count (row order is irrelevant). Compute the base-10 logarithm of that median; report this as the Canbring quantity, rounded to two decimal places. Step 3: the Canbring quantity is 2.27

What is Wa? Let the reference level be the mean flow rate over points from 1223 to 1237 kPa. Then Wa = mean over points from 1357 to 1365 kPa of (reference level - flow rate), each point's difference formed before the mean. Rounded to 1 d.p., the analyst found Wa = 2.1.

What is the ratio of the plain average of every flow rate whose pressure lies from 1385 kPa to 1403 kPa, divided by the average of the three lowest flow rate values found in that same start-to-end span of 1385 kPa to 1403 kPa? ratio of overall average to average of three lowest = 1.08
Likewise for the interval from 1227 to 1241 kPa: 1.06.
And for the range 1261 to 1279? 1.05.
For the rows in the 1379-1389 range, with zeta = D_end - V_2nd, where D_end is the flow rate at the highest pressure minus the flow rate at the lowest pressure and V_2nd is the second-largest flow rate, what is -179.5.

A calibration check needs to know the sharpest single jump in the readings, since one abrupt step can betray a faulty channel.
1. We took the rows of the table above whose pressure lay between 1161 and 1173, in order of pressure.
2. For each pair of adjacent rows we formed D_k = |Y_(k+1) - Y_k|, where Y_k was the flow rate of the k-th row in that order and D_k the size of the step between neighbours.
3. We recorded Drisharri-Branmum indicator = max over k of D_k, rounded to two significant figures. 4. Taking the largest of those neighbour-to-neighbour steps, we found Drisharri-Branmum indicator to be 27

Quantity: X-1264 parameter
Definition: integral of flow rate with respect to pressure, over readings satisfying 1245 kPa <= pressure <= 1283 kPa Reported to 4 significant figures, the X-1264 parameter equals 6662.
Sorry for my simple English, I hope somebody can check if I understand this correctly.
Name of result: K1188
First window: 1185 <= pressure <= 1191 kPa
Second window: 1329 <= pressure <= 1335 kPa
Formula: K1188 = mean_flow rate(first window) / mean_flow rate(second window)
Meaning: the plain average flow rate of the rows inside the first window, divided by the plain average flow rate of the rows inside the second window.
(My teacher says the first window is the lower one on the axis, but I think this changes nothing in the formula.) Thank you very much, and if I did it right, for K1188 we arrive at 1.06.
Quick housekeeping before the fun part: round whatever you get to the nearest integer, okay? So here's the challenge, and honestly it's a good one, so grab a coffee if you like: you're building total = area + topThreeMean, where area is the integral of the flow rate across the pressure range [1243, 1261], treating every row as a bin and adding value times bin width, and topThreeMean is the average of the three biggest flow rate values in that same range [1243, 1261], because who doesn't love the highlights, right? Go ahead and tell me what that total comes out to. 3389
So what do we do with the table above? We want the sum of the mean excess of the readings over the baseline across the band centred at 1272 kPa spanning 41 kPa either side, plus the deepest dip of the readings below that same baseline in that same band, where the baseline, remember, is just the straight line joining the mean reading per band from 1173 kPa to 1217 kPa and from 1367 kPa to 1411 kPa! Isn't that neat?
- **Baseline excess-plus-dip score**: 23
